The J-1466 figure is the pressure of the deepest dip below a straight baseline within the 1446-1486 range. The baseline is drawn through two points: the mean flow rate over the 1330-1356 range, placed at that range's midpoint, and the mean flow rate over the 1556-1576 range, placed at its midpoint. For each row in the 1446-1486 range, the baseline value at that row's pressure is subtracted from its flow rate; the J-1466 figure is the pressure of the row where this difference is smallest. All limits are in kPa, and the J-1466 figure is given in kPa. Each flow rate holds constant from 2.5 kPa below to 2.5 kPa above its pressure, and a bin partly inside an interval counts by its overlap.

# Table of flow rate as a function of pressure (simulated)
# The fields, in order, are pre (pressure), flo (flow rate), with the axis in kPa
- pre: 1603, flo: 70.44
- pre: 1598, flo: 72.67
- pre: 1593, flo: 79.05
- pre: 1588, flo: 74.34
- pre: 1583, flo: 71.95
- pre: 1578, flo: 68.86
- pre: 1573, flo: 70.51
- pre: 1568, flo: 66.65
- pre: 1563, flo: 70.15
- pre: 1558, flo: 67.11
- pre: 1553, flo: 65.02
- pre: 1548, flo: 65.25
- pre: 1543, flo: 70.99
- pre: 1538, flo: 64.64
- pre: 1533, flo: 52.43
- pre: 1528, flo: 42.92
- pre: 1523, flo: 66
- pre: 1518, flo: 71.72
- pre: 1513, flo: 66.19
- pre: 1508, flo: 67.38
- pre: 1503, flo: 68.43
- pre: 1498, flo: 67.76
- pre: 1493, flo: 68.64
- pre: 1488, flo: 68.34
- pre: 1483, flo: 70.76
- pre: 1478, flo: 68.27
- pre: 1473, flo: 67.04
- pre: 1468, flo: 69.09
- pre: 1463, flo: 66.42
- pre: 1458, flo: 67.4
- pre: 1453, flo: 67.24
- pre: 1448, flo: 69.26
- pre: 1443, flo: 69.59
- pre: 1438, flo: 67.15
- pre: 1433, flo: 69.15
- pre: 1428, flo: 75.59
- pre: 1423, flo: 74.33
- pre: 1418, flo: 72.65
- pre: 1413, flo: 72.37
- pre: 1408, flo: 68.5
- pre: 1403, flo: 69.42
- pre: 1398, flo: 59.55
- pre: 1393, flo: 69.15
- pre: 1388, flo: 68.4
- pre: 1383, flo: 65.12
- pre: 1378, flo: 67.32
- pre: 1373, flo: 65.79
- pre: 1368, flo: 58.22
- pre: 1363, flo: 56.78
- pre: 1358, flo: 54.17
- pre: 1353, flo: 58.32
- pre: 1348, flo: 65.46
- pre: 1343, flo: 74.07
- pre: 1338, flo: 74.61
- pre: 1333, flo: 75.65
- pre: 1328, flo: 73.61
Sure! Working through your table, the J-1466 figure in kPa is 1463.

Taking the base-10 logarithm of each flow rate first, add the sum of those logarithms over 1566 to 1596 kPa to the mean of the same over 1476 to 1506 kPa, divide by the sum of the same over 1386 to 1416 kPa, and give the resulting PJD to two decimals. 1.18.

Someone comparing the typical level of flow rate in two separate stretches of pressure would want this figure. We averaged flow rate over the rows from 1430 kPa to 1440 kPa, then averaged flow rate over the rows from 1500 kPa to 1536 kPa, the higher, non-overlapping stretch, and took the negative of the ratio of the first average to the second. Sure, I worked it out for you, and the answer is -1.10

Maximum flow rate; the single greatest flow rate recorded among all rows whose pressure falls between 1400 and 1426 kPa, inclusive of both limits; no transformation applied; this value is 74.33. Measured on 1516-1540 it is 71.72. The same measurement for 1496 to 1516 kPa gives 68.43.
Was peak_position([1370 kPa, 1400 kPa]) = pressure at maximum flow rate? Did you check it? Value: 1393 kPa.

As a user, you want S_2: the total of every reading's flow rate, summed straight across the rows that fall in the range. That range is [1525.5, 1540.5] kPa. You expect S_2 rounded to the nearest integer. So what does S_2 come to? 160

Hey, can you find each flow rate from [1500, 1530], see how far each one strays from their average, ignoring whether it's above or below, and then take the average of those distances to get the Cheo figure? 7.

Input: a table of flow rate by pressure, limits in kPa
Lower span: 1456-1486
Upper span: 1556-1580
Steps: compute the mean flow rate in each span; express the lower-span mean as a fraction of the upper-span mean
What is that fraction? 0.99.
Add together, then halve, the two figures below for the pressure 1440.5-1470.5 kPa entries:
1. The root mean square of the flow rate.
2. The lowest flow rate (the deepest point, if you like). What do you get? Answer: 67.3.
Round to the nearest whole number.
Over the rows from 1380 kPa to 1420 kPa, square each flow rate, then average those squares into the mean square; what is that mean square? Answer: 4659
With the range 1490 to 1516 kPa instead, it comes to 4581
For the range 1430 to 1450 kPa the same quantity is 4733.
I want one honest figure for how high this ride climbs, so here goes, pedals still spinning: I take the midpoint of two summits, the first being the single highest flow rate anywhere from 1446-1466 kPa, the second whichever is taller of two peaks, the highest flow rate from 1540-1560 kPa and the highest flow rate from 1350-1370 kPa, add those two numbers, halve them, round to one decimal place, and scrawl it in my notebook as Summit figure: 70.1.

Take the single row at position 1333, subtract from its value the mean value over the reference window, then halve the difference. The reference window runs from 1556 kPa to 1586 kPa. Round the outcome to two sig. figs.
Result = 3.2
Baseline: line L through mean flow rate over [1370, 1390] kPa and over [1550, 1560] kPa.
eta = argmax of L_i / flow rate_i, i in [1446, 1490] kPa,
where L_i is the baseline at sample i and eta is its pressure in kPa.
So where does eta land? 1463 kPa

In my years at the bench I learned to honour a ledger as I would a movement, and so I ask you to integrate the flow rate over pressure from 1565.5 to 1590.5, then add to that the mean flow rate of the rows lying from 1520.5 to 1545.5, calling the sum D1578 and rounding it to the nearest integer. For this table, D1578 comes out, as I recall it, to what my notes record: 1821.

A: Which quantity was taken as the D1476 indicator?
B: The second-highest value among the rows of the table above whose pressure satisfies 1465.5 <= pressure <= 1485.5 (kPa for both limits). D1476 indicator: 69.09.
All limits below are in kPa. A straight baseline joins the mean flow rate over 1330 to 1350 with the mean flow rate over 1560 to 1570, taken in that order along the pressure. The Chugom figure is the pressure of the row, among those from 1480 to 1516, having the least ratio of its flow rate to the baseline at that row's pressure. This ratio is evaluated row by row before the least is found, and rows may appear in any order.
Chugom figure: 1513 kPa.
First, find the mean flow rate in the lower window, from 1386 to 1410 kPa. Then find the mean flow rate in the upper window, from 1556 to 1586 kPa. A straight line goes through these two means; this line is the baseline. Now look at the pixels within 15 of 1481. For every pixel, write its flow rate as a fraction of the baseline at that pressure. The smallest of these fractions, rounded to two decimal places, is 0.99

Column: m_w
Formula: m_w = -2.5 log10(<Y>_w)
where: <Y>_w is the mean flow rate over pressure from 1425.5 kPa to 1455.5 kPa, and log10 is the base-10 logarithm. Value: -4.61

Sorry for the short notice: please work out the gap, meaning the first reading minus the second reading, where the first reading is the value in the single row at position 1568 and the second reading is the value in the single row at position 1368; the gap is 8.4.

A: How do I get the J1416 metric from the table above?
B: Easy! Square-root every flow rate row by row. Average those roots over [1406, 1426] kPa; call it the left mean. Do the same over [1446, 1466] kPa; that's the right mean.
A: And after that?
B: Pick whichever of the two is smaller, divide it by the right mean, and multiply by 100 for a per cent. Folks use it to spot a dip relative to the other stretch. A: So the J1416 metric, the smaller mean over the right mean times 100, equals 100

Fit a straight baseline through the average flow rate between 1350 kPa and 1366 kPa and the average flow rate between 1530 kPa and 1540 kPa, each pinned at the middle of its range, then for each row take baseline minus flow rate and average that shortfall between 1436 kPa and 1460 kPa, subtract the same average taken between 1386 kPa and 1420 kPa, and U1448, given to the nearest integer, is 1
